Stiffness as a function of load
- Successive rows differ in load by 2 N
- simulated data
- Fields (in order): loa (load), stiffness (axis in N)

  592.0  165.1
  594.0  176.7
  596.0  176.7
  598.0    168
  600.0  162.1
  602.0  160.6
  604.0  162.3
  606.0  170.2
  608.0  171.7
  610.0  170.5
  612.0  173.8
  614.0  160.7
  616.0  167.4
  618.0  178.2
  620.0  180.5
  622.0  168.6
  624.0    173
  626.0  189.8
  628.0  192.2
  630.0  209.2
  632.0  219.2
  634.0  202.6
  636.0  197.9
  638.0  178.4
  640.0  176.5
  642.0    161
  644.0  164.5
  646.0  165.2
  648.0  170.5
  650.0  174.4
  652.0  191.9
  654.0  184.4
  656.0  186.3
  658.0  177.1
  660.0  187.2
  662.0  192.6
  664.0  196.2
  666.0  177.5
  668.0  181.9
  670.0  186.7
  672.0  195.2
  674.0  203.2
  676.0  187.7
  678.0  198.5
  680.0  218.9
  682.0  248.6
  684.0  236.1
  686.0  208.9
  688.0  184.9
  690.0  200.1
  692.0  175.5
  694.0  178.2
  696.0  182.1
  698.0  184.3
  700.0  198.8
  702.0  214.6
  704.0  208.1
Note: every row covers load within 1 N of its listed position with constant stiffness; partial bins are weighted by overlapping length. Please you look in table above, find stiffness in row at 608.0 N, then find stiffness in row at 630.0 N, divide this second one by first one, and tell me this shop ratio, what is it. 1.22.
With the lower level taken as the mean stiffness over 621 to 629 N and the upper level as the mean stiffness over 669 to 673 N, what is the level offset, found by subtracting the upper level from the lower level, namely -10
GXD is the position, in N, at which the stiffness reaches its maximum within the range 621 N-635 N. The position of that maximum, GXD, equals 632.0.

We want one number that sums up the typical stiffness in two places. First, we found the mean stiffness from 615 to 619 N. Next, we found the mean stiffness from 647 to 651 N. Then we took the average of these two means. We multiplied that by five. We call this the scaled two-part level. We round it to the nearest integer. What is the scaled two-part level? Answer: 863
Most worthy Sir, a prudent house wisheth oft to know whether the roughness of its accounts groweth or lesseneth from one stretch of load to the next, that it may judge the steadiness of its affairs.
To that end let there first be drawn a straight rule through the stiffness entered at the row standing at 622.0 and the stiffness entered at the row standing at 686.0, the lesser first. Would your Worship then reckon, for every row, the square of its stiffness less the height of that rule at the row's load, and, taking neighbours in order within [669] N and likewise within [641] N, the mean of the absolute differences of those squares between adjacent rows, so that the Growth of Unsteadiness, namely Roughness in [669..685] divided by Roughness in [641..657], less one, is 6.5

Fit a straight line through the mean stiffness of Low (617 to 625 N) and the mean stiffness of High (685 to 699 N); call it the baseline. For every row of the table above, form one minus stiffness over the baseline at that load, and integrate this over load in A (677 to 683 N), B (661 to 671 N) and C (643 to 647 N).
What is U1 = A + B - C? -1.7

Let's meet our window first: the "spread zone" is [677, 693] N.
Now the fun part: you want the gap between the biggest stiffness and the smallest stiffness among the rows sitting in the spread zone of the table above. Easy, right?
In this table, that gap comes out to 73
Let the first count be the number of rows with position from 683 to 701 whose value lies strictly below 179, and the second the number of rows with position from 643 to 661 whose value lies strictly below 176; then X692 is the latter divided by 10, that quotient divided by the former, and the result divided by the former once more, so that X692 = 0.10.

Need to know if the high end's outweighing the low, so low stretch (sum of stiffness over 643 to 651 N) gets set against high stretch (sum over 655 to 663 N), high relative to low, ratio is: 1.10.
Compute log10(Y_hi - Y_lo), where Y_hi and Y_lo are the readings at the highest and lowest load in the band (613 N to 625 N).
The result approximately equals 1.09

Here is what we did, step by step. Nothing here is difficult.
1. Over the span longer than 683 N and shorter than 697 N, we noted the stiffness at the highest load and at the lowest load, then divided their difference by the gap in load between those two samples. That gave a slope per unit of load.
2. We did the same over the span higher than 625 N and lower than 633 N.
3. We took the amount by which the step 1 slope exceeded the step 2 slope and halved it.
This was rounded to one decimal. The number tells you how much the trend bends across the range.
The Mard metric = -4.7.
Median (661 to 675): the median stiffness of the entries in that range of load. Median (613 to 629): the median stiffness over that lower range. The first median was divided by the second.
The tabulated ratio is 1.10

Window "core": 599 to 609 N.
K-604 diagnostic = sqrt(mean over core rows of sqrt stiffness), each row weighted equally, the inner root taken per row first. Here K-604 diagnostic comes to 3.59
